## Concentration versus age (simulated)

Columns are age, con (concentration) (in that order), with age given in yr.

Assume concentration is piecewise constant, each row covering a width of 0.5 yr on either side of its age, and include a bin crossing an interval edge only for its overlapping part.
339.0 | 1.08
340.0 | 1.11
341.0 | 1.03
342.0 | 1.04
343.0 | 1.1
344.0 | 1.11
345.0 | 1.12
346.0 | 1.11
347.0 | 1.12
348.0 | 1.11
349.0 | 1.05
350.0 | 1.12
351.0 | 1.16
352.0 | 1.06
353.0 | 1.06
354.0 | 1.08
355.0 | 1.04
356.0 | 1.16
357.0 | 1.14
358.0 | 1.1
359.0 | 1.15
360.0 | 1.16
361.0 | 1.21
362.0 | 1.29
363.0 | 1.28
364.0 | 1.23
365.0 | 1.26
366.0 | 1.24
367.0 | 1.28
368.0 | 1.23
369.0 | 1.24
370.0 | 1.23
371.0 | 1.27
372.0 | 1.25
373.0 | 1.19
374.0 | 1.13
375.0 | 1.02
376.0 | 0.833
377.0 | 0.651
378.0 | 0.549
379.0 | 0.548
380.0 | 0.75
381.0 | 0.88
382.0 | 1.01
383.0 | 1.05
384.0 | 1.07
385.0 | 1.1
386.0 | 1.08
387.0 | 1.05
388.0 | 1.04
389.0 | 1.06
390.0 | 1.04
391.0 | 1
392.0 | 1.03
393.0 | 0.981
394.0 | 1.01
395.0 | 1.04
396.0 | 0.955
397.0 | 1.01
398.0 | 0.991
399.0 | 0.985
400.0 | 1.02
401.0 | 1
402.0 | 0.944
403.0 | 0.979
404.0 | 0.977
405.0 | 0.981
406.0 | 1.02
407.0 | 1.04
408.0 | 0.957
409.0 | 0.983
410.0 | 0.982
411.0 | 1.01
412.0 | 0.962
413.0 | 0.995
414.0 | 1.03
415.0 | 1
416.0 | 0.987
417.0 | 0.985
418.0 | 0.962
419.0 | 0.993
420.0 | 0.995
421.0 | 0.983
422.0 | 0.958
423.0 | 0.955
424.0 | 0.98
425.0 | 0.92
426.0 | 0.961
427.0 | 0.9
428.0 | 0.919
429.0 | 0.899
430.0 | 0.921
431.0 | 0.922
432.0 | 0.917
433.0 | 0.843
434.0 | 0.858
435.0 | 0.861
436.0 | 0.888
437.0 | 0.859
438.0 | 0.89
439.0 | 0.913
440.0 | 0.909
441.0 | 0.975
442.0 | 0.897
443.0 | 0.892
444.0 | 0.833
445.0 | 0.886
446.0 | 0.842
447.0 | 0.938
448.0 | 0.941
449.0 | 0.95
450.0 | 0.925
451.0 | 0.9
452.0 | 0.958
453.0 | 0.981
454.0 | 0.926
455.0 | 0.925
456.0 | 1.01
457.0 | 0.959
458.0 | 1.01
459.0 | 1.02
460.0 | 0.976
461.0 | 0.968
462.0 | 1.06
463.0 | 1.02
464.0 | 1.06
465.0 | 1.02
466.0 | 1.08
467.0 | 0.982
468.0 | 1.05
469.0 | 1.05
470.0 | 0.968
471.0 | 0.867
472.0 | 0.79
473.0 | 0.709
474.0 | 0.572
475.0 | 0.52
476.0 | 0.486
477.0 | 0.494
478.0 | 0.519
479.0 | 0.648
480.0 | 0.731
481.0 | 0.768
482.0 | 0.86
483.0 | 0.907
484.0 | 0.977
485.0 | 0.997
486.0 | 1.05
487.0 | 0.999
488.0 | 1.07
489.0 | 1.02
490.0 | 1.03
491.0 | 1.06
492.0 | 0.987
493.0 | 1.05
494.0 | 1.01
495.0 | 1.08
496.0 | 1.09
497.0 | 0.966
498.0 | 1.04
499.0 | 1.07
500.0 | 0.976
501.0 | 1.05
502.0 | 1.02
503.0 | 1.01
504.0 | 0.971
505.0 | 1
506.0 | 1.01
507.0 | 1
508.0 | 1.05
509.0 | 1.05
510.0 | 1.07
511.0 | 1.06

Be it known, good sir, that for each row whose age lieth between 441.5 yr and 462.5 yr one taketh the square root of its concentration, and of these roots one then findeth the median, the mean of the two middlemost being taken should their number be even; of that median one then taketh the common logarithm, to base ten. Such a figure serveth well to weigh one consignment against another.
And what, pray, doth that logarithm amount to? -0.013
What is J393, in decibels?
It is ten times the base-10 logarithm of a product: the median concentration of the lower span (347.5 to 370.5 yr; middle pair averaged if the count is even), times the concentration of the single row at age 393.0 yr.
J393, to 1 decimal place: 0.6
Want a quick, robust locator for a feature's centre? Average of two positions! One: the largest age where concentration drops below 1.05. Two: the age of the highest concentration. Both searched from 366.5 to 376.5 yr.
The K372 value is 371.5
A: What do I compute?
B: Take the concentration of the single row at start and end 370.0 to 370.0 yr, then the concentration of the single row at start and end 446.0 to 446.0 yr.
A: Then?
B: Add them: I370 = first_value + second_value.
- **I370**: 2.07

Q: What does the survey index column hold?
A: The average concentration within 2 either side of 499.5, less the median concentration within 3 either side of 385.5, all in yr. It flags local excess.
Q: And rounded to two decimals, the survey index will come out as -0.03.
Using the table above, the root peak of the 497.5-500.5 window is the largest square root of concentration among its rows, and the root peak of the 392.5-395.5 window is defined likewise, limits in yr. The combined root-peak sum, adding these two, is 2.05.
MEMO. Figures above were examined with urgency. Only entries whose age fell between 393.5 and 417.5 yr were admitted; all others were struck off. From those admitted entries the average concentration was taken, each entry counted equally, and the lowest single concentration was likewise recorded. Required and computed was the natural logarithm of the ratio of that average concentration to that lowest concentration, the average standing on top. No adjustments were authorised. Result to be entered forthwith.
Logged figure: 0.05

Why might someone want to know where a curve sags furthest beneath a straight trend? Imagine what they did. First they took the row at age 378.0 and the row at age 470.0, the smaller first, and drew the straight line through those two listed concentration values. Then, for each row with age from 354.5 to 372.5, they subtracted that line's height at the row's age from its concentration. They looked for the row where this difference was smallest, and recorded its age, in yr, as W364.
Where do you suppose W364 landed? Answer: 355.0 yr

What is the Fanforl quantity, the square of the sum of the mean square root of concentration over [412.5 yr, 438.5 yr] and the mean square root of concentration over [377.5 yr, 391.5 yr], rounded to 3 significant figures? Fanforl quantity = 3.74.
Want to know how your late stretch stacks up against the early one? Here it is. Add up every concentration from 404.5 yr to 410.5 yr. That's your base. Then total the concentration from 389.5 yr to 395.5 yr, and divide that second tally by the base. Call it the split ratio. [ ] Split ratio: 1.02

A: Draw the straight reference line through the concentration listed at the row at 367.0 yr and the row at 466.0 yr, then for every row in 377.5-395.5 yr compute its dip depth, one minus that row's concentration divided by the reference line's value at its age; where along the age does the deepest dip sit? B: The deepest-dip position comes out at 379.0 yr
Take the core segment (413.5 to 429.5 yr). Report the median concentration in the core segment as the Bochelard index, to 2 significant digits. 0.97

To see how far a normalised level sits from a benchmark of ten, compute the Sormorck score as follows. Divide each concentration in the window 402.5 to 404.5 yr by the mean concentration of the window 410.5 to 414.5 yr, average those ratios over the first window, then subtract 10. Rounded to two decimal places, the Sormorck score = -9.02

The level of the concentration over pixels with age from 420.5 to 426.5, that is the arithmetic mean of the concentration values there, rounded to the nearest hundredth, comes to 0.96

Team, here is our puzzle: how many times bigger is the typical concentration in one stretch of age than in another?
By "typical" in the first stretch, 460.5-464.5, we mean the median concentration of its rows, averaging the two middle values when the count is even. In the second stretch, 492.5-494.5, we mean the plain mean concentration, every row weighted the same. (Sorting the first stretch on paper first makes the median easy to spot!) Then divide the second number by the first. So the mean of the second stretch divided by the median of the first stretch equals 0.99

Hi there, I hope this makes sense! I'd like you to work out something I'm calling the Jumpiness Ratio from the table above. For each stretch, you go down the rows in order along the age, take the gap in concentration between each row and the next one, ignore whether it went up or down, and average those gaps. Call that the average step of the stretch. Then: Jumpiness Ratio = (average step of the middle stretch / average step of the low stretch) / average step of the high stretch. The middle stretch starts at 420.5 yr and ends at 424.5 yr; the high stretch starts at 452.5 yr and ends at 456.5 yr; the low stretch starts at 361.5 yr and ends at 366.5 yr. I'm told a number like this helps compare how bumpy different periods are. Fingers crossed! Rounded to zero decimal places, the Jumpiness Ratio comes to 14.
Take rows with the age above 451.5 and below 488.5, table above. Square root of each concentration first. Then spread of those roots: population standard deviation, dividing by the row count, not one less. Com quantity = 0.103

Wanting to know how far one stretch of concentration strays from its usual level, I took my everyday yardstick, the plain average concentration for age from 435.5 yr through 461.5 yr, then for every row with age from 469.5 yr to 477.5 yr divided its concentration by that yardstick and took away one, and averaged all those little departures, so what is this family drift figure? -0.27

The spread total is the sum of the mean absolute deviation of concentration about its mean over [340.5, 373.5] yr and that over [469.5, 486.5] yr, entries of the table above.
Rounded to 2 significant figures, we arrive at 0.23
